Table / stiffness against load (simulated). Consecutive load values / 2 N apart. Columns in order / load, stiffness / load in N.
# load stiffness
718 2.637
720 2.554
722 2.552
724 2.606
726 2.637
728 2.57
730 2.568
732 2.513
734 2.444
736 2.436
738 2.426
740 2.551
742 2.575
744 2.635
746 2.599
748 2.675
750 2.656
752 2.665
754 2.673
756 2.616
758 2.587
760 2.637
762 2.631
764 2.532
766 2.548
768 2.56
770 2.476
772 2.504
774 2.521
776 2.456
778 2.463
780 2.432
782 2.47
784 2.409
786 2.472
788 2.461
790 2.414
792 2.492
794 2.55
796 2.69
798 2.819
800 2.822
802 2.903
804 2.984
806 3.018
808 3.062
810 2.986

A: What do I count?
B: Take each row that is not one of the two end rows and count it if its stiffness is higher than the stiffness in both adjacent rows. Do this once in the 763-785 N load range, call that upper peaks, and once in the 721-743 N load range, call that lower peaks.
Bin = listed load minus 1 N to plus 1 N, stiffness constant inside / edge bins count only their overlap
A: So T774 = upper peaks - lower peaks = 3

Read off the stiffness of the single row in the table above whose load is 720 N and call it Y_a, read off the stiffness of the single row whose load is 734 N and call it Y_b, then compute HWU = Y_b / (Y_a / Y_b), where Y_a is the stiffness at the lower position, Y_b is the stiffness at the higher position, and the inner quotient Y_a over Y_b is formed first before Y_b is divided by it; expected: 2.34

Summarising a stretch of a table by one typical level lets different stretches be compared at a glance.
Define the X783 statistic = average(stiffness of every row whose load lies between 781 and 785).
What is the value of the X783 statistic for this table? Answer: 2.44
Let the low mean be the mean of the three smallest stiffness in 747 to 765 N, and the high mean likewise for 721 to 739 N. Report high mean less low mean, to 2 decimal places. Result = -0.14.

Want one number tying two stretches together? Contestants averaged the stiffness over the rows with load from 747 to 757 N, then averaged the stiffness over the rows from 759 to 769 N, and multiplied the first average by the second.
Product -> 6.86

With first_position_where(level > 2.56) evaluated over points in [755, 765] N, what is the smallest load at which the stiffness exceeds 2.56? 756 N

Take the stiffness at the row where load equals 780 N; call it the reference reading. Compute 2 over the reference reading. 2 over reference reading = 0.822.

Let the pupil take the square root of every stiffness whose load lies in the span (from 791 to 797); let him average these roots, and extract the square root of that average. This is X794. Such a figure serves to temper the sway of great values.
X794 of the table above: 1.27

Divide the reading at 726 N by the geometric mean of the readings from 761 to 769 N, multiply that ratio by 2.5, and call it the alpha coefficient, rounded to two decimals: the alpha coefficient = 2.57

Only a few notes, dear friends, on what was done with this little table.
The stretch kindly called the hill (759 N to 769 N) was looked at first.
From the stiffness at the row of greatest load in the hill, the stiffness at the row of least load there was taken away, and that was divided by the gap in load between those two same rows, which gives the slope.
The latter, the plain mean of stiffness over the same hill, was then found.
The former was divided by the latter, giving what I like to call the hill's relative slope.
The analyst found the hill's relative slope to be -0.004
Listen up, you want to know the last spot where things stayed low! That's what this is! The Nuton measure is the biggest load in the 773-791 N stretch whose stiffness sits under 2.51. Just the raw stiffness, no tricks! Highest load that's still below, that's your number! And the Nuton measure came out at 790 N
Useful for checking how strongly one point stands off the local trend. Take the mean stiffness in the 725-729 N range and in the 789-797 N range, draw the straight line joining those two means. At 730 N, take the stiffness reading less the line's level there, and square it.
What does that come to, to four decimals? 0.0011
